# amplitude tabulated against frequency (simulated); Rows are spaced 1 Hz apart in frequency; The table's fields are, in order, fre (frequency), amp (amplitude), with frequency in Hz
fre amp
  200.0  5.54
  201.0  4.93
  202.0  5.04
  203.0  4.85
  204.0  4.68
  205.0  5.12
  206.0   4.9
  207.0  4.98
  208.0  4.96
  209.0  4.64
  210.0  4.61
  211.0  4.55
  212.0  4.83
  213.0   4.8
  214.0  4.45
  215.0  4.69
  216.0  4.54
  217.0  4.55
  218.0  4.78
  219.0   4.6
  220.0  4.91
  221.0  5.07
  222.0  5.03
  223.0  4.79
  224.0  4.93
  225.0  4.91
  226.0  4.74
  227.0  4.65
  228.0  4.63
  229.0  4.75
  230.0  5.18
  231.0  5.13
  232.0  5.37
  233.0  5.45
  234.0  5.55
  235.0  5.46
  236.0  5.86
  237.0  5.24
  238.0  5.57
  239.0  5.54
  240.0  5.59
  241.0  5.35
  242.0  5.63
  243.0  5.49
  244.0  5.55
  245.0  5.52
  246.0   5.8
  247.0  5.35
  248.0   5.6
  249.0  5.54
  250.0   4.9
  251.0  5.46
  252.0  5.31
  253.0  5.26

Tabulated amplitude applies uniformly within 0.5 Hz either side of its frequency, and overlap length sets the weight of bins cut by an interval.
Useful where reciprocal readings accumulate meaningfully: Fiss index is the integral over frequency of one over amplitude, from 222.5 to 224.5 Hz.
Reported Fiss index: 0.41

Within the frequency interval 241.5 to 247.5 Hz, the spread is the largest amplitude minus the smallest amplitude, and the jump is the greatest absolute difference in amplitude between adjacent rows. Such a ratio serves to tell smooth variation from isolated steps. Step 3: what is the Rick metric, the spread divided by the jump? 1.0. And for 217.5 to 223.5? 1.5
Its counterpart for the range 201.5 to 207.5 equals 1.0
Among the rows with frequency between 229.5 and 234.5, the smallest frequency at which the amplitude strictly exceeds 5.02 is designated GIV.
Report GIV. 230.0 Hz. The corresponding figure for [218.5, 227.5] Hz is 221.0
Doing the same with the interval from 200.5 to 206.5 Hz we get 202.0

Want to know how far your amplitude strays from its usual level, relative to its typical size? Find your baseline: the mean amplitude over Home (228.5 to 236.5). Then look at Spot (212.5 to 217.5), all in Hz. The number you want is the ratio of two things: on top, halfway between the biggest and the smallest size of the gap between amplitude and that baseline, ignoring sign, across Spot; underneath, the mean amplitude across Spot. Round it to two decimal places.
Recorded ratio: 0.16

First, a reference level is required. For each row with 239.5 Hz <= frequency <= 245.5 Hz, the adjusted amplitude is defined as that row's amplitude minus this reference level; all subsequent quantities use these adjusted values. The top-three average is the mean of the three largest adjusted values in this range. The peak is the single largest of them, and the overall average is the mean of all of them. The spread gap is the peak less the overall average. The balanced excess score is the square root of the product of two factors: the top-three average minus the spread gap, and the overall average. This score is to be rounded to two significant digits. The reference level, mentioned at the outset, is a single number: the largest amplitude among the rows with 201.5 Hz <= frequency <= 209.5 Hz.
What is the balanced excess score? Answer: 0.38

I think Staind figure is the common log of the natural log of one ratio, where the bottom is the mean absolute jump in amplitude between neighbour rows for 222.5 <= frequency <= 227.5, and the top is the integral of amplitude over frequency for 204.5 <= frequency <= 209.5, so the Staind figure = 0.74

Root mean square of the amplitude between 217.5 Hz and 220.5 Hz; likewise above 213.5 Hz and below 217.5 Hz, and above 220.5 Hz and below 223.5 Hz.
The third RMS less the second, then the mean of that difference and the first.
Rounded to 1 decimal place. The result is 2.6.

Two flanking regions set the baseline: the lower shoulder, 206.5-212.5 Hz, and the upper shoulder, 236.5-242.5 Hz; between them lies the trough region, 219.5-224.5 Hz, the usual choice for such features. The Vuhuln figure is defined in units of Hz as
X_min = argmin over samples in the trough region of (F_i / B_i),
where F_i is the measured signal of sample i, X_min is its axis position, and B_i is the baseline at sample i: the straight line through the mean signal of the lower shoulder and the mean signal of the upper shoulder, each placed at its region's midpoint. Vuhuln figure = 223.0 Hz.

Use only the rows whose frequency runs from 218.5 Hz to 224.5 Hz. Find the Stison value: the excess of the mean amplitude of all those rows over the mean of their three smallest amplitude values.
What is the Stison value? 0.122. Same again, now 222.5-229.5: 0.098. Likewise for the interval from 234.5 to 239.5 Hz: 0.121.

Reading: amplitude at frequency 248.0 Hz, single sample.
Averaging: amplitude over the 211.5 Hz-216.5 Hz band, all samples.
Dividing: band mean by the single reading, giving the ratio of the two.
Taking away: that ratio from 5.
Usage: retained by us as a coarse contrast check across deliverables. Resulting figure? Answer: 4.17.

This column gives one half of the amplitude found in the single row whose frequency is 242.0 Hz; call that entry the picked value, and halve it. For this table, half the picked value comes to 2.8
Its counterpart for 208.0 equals 2.5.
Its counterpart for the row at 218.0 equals 2.4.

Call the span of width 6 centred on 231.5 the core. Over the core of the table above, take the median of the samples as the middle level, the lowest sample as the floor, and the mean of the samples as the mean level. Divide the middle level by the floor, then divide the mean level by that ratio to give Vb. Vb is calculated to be 4.72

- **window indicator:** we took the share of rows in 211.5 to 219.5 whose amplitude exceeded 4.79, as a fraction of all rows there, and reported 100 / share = 400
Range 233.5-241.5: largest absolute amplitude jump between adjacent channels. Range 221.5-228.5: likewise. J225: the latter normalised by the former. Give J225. 0.39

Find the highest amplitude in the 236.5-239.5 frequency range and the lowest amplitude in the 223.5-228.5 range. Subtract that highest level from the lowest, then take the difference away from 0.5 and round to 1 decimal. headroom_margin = 1.4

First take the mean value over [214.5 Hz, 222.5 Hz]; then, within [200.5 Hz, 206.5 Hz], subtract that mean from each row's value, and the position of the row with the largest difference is 205.0 Hz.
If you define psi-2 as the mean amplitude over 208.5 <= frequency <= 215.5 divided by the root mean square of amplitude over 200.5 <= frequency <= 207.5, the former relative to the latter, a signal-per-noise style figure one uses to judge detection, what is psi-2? 0.94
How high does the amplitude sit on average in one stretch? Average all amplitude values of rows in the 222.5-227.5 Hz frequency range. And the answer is 4.8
